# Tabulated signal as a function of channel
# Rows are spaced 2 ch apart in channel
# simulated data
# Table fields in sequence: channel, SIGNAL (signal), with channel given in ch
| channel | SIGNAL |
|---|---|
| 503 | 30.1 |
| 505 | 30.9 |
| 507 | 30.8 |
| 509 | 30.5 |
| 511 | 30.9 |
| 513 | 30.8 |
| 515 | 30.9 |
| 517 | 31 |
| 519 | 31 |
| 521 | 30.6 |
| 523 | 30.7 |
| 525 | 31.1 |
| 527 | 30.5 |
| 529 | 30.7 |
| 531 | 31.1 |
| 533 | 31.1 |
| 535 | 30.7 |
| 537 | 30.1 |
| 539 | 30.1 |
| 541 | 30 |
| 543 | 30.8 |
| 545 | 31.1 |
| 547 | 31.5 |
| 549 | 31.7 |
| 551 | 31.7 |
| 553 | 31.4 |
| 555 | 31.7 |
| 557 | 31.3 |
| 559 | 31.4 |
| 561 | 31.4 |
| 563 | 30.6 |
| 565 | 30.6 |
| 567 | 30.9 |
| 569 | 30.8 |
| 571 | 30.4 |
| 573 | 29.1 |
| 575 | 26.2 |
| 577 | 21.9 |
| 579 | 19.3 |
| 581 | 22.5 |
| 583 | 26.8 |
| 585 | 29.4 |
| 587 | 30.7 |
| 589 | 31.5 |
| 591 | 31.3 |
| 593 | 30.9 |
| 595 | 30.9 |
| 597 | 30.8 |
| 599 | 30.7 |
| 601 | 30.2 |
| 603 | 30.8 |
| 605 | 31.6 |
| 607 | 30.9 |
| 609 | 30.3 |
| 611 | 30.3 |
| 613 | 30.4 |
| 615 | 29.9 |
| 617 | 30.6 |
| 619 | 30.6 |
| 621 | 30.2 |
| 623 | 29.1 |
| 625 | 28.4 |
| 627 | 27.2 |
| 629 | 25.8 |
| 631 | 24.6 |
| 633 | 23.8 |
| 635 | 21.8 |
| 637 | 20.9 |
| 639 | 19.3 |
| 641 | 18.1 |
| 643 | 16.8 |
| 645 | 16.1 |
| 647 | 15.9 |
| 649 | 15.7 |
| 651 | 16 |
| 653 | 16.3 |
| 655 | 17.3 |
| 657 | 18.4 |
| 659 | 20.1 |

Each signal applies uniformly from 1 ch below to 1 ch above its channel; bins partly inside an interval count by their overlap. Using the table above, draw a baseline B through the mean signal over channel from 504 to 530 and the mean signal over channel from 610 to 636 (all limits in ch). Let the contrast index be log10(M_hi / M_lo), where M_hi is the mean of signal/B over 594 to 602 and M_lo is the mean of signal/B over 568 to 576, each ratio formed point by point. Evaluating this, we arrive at 0.033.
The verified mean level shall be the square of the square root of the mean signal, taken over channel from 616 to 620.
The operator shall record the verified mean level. 30.6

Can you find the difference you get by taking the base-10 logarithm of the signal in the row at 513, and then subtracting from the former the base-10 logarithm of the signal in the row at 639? 0.20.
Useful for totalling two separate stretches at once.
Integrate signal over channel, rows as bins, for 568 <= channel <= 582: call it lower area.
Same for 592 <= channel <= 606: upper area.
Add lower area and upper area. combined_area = 792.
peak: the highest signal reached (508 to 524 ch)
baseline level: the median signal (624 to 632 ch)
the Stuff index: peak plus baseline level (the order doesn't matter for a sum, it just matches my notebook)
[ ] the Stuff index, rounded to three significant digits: 57.5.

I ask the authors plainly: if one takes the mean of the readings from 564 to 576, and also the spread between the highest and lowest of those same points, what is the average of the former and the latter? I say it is 17.2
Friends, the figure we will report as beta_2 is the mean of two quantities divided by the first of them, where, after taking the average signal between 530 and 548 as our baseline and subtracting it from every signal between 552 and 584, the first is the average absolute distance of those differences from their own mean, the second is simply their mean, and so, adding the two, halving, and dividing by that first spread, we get 0.2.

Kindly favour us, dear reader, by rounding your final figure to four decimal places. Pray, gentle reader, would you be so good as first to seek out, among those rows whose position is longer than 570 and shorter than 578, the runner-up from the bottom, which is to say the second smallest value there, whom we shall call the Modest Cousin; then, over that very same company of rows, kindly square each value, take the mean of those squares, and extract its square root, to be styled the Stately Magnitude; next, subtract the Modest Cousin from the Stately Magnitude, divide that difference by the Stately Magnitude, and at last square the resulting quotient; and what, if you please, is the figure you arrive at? 0.0011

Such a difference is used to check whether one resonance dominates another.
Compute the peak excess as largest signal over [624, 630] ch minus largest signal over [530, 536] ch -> -2.7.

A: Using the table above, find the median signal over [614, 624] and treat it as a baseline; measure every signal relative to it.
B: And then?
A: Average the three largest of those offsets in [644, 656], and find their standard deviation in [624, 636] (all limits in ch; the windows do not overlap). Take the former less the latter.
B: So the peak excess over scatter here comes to -16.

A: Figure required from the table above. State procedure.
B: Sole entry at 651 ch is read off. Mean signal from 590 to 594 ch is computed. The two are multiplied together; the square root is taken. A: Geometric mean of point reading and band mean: 22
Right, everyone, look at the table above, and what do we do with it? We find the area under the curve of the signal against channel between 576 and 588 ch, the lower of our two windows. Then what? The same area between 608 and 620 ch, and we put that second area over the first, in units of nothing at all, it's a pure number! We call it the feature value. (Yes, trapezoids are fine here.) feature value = 1.21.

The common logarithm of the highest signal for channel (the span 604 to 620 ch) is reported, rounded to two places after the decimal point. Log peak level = 1.50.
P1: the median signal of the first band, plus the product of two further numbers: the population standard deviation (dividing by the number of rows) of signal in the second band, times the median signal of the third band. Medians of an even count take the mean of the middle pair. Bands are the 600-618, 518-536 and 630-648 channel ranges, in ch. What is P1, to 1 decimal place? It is 34.8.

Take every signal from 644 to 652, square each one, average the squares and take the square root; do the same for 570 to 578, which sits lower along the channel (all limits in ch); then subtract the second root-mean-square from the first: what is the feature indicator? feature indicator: -11.2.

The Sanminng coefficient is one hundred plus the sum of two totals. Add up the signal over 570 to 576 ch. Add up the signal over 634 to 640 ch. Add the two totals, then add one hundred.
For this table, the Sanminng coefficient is 248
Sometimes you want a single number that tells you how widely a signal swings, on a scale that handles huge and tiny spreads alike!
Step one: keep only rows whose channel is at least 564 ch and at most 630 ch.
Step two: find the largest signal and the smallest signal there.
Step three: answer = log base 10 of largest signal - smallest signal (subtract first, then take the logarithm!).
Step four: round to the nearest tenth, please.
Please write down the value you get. 1.1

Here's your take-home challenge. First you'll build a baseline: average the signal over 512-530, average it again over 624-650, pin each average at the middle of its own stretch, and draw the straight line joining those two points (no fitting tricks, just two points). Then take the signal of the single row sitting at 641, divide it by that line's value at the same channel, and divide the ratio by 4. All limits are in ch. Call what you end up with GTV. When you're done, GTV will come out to 0.22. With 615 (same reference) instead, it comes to 0.33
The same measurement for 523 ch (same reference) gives 0.25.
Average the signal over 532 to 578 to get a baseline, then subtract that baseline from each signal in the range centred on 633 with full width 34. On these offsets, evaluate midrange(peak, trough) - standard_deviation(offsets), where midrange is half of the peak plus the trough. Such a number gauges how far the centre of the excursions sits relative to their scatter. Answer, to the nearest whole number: -13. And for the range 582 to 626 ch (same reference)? -2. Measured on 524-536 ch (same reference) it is 0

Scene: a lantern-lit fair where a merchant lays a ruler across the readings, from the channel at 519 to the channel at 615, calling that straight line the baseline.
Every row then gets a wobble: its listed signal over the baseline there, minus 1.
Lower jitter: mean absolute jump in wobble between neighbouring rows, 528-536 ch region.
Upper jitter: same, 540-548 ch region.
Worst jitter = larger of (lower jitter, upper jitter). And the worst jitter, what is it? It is 0.017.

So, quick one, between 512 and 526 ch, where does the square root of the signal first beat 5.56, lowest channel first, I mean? 517 ch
